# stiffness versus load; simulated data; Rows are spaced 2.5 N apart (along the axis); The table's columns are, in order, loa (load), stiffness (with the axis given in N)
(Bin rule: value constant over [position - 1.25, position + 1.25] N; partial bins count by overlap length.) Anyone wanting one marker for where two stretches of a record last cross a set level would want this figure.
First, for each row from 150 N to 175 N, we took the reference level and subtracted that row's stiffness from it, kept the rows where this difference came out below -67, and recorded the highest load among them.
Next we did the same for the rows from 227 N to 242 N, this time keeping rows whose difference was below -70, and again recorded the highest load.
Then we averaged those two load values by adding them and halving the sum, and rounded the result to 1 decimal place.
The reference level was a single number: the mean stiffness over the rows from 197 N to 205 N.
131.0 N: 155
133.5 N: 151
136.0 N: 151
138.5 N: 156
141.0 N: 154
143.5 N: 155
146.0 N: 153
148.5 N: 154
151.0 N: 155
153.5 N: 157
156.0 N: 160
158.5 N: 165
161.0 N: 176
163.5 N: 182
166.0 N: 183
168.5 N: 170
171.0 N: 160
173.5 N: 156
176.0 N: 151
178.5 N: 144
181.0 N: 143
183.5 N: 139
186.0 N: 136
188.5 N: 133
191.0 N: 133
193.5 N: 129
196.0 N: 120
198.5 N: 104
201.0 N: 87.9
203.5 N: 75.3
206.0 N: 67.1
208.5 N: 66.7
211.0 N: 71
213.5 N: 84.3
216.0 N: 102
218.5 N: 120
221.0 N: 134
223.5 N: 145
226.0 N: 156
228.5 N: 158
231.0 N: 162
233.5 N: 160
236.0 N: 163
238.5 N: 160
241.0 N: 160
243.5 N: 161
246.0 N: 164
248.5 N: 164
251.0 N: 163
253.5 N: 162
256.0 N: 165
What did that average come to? 206.0 N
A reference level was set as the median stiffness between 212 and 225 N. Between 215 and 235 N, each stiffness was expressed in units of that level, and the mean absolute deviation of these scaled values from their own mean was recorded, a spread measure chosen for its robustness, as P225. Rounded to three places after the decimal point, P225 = 0.147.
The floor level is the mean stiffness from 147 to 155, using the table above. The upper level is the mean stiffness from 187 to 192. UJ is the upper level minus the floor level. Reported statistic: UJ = -22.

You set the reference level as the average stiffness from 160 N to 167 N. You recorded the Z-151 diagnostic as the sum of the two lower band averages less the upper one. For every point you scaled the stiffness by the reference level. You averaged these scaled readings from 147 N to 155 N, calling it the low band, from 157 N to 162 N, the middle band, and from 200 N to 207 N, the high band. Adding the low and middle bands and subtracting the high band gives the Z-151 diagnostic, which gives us 1.38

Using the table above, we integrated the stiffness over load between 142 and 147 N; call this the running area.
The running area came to 770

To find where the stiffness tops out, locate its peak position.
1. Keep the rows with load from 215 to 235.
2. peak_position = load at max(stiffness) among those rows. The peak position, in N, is 231.0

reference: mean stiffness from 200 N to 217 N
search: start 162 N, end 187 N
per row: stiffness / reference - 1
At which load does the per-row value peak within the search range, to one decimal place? 166.0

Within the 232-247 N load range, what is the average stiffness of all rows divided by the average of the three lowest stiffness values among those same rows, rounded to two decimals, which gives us 1.01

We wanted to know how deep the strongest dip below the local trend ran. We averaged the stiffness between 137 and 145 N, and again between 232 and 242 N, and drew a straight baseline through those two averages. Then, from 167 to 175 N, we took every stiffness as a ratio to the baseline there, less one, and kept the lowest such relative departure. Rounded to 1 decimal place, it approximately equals 0.0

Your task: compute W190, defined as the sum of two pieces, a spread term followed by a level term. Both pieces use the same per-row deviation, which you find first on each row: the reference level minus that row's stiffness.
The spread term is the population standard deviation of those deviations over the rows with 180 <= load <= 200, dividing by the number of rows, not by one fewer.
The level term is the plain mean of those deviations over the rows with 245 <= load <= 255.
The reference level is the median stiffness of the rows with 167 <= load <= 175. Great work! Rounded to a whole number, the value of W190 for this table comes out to 8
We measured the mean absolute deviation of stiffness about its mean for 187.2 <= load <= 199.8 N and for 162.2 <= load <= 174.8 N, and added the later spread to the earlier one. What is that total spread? 19.3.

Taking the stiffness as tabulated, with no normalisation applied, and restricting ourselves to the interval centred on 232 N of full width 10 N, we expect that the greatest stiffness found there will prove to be 163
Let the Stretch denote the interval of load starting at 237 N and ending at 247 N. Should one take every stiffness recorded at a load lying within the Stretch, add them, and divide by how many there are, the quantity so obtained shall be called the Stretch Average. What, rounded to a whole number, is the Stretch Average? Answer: 161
